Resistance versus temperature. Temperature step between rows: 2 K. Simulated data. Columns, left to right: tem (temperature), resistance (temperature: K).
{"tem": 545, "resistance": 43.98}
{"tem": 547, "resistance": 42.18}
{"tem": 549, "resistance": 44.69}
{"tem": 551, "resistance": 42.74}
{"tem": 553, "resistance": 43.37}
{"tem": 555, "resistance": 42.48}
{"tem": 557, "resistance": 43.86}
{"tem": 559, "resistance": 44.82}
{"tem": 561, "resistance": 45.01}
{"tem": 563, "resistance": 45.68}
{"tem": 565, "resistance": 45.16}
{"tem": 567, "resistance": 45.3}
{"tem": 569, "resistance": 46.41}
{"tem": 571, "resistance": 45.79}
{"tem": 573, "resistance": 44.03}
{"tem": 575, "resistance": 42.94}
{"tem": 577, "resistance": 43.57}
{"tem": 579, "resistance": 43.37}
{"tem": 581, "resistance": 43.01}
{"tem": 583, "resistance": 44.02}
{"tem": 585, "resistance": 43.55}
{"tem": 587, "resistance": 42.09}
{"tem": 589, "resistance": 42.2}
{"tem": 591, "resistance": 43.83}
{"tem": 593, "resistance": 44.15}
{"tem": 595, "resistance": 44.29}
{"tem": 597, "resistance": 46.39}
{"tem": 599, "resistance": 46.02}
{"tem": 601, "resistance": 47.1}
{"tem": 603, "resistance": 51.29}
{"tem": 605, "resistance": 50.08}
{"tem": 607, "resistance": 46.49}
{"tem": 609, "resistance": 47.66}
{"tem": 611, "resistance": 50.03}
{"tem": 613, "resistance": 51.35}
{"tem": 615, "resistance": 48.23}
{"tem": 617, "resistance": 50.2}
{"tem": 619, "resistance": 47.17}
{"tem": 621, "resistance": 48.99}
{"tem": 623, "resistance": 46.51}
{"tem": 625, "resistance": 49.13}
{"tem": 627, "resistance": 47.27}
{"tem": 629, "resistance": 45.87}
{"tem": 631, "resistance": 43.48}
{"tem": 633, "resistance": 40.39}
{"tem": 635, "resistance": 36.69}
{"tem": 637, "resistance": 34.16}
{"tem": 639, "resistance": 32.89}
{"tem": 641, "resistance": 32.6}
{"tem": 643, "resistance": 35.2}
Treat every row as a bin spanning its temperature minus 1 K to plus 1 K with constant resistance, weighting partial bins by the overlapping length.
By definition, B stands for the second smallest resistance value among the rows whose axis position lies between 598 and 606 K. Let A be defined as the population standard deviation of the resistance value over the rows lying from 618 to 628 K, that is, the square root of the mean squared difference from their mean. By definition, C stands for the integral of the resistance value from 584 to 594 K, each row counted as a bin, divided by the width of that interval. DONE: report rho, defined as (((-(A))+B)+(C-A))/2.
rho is 44.1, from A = 1.1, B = 47.1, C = 43.2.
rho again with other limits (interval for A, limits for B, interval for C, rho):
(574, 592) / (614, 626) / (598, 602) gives 46.2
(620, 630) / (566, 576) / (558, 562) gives 43.2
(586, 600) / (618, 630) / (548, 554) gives 43.5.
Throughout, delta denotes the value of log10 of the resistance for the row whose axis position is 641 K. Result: 1.51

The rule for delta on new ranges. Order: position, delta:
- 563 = 1.66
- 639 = 1.52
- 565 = 1.65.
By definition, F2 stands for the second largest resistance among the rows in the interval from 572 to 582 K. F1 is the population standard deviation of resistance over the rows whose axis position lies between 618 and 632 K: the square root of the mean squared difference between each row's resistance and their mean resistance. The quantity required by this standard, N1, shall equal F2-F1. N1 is 42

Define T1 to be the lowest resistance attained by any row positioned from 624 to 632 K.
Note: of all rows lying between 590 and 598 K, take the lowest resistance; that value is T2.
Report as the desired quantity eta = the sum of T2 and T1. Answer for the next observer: 87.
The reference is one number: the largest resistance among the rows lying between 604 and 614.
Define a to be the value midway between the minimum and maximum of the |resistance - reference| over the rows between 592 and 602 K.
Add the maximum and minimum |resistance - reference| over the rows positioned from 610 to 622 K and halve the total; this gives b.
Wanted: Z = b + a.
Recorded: 8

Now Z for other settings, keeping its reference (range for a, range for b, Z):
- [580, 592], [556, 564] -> 15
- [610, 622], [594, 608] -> 6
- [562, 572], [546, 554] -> 13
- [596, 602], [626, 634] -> 12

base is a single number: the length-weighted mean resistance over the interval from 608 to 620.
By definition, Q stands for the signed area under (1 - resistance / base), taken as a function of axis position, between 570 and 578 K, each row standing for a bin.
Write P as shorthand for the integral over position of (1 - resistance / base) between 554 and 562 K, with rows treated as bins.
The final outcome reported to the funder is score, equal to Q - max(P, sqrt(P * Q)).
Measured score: 0.0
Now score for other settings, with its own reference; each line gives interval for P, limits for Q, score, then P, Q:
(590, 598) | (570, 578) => 0.0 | 0.72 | 0.82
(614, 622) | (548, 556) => 0.7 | 0.07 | 0.94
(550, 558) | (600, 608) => -0.9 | 0.98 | 0.06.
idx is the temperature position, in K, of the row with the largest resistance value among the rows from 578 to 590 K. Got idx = 583 K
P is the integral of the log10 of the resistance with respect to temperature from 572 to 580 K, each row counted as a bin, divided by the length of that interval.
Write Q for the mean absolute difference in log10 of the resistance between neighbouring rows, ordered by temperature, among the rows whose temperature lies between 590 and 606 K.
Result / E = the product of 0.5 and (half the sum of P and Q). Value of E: 0.413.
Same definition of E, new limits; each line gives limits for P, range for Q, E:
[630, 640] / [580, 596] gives 0.395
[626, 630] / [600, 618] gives 0.422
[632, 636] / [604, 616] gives 0.401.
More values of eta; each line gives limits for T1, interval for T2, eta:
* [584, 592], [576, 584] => 85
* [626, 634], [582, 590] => 82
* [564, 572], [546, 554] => 87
